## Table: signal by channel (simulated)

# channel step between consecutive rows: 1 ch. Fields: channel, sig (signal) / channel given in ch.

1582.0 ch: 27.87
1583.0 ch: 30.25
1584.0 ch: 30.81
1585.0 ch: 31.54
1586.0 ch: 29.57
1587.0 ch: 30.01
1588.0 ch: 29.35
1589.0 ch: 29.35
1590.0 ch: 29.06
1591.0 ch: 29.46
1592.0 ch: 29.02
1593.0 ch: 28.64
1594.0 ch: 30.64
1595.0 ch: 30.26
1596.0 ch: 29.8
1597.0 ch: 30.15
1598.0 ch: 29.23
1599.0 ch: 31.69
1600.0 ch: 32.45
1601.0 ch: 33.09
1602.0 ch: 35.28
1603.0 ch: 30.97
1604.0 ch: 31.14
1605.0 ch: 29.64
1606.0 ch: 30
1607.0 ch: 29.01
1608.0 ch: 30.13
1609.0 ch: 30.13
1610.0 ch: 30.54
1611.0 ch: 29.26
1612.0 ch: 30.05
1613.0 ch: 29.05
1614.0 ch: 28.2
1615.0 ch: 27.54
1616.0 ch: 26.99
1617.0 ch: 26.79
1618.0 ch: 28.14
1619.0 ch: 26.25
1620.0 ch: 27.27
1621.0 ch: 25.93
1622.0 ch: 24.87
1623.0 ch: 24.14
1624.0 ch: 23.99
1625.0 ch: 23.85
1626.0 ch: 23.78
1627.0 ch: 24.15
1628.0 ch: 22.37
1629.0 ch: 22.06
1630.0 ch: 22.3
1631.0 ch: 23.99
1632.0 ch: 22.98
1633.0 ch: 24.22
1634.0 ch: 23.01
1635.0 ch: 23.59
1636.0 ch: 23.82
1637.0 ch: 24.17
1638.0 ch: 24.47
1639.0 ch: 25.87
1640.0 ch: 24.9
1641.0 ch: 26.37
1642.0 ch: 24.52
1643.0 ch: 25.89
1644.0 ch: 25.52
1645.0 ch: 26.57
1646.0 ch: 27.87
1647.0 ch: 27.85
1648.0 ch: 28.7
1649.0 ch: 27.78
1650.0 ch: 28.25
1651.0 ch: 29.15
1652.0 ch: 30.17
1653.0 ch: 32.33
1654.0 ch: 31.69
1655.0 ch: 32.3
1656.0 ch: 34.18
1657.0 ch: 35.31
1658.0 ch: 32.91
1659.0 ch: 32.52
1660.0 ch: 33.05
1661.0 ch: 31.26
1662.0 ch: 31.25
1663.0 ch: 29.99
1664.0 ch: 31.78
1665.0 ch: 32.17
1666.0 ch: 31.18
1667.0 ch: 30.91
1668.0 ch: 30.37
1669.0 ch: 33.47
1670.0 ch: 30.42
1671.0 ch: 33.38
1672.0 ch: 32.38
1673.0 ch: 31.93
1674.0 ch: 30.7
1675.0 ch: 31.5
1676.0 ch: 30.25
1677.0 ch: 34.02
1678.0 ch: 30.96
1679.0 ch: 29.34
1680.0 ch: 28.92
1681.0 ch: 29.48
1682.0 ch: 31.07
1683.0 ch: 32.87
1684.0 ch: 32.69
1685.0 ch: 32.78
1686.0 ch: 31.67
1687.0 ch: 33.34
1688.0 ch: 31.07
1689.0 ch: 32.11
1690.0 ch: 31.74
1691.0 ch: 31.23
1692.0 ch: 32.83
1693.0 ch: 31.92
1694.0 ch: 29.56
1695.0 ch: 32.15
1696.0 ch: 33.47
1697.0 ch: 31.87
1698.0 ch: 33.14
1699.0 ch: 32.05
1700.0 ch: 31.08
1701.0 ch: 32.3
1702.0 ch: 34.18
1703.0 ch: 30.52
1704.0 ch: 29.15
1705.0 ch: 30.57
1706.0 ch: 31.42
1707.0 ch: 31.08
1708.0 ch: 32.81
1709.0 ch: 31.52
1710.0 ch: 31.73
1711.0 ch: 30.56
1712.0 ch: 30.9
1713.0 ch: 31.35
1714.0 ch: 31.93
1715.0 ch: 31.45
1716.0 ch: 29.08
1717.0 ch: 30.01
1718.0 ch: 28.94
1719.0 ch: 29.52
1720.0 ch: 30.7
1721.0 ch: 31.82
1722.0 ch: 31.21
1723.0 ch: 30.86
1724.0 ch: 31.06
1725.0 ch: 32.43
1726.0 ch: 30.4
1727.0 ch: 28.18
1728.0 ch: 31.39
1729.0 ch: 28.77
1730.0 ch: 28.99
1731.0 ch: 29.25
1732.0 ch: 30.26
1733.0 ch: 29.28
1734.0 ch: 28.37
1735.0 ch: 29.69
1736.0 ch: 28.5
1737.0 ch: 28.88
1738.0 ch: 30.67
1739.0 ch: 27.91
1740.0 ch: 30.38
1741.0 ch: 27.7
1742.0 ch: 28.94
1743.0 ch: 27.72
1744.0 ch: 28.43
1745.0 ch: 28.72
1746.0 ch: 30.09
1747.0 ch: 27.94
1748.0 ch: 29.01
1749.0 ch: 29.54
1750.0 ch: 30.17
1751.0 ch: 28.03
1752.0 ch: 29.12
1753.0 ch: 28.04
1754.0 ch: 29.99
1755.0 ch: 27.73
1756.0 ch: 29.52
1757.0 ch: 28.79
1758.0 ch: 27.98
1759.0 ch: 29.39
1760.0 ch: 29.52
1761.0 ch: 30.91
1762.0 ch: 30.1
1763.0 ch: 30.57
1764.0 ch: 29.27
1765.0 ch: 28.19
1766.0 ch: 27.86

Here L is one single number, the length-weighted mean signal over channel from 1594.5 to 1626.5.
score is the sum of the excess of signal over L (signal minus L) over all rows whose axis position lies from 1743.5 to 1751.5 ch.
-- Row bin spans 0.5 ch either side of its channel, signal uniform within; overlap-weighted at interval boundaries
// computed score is 2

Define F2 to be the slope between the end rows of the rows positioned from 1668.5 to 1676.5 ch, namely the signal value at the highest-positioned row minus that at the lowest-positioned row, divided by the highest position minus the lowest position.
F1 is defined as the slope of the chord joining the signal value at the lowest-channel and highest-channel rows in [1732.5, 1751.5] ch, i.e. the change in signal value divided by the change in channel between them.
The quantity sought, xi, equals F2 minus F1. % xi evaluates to -0.39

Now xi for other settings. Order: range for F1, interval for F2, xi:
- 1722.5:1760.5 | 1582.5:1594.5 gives 0.07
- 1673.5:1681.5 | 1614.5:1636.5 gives 0.00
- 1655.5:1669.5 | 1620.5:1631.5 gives -0.14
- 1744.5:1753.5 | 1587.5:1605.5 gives 0.10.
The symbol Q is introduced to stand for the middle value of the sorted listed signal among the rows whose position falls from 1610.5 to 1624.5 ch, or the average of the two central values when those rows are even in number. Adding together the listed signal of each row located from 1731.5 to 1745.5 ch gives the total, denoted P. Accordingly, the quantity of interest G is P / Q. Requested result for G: 14.9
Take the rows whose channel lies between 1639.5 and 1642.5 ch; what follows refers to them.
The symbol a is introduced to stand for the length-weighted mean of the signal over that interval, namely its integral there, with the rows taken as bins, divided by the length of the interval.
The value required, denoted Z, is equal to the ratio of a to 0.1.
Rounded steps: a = 25.3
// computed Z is 253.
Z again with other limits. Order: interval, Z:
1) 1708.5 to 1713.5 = 312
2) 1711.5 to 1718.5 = 305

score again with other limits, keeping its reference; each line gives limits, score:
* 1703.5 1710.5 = 17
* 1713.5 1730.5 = 28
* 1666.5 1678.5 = 35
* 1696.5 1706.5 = 29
